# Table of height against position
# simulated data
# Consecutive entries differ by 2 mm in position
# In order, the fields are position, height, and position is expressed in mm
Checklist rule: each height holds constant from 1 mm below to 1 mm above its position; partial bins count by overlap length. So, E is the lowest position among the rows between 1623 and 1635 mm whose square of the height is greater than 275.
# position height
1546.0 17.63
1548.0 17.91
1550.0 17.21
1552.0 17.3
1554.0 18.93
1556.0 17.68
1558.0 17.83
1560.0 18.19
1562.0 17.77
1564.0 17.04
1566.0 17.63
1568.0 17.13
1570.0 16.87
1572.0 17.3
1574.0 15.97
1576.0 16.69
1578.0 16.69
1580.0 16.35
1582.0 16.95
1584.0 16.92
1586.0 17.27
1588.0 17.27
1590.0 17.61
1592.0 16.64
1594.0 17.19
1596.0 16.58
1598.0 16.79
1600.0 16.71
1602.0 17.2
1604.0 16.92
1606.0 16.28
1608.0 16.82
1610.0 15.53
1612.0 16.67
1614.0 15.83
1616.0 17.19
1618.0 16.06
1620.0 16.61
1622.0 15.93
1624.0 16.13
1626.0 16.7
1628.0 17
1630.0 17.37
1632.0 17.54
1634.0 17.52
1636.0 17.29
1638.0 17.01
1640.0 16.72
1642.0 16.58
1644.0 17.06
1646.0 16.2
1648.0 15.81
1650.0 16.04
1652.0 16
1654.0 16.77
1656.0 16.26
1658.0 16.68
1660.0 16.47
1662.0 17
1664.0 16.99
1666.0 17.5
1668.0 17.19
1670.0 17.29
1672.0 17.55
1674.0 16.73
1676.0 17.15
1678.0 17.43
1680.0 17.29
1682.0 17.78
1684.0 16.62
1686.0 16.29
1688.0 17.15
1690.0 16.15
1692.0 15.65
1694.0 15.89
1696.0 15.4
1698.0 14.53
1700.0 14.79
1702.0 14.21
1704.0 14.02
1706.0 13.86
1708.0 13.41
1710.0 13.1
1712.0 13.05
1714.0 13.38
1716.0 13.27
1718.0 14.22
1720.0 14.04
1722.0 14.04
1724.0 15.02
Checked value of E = 1626.0 mm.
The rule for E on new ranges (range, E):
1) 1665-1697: 1666.0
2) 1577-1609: 1578.0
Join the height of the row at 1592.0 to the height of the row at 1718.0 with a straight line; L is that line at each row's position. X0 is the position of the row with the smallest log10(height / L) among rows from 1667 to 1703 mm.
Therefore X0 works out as 1702.0 mm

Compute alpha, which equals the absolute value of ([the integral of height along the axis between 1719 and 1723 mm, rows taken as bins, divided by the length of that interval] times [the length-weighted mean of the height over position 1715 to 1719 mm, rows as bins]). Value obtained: 193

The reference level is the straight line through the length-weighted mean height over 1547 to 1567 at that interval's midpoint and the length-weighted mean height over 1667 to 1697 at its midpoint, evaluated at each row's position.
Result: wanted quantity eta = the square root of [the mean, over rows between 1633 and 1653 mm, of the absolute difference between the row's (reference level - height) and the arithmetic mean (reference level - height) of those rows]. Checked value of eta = 0.68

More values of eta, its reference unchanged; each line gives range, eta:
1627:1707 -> 0.85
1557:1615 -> 0.63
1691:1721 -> 0.82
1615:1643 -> 0.67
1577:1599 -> 0.55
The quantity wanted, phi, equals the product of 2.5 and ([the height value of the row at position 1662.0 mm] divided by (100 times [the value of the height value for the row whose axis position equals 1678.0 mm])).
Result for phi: 0.0244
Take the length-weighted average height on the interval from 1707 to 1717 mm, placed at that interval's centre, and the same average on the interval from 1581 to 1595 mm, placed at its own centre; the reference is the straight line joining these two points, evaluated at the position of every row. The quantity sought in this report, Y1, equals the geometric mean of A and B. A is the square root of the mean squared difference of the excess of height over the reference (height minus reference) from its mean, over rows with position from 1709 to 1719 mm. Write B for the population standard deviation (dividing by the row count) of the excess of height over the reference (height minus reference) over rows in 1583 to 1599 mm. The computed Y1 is 0.39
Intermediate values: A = 0.50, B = 0.30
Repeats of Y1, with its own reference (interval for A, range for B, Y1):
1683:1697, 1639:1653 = 0.39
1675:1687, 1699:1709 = 0.40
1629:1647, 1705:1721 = 0.39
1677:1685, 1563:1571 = 0.32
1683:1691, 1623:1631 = 0.45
